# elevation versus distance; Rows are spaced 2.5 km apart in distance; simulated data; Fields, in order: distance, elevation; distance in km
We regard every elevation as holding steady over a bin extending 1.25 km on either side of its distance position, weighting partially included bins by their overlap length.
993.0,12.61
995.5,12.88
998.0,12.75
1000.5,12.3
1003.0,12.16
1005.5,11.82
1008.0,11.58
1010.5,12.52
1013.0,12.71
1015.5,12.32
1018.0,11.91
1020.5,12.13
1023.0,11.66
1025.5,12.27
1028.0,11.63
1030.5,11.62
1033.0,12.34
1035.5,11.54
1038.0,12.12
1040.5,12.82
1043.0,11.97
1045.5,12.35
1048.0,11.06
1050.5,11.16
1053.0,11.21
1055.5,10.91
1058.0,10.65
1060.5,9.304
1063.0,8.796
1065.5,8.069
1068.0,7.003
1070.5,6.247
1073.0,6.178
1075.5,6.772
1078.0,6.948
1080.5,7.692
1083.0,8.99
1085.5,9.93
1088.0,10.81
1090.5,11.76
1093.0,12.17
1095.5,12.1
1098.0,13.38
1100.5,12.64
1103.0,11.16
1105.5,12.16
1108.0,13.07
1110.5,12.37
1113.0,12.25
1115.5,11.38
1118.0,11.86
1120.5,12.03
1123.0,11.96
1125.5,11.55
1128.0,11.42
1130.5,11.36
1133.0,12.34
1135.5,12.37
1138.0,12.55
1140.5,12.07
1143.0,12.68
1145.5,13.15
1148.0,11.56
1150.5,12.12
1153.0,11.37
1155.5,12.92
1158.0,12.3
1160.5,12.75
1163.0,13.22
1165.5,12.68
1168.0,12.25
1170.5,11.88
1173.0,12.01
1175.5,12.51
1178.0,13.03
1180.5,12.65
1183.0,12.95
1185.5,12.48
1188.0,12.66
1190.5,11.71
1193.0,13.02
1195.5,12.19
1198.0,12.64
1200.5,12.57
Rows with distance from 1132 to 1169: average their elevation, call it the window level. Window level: 12.4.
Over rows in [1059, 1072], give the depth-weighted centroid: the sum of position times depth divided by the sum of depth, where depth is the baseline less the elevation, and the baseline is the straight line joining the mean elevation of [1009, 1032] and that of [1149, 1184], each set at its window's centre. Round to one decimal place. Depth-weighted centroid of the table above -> 1066.4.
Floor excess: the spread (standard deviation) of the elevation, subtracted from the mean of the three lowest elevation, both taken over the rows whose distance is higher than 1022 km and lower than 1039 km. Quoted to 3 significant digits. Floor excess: 11.3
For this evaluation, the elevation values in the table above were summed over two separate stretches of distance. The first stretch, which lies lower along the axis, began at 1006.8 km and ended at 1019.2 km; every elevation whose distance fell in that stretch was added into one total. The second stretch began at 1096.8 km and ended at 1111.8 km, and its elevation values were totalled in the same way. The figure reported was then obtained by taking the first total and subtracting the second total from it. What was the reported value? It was -14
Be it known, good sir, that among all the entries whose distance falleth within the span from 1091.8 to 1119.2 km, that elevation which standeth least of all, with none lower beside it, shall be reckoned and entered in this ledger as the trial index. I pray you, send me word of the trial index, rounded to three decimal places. 11.160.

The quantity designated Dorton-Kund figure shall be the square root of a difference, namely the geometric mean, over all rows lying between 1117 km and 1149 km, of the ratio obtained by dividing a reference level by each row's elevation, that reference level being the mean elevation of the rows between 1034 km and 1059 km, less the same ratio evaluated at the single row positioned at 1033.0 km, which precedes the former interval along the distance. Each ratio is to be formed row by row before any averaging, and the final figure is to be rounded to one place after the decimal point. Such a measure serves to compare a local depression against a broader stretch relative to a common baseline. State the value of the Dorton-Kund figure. 0.1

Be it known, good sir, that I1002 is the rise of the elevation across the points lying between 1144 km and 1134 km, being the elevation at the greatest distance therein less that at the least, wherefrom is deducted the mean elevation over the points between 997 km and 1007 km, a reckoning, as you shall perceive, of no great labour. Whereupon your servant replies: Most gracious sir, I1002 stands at -11.9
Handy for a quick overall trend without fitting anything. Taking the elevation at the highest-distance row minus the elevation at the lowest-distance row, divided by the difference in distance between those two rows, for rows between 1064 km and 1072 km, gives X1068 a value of -0.36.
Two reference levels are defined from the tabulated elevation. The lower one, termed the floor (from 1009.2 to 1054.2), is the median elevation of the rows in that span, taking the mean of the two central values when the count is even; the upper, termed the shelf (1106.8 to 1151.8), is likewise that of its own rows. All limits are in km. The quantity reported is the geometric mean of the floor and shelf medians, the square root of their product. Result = 12.1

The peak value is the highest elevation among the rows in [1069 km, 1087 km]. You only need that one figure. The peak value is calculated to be 9.93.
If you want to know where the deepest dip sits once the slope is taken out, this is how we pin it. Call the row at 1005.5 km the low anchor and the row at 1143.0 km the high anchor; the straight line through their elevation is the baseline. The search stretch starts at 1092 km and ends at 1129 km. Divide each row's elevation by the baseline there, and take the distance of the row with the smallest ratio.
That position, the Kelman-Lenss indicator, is 1103.0 km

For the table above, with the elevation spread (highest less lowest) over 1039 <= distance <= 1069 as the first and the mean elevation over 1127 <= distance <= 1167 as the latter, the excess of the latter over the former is 6.5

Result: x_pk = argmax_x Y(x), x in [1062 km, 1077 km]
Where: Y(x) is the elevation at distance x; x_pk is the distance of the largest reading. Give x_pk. 1063.0 km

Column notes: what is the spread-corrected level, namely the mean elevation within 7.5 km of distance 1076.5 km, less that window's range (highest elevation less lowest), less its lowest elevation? -1.9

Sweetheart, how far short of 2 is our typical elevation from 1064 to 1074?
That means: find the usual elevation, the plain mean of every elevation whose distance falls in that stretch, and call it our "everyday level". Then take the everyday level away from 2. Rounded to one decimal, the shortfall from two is -4.9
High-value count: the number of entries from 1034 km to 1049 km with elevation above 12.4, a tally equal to 1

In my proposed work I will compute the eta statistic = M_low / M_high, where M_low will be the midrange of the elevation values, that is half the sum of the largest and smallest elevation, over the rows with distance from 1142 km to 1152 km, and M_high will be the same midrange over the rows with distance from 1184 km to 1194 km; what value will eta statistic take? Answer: 1.00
